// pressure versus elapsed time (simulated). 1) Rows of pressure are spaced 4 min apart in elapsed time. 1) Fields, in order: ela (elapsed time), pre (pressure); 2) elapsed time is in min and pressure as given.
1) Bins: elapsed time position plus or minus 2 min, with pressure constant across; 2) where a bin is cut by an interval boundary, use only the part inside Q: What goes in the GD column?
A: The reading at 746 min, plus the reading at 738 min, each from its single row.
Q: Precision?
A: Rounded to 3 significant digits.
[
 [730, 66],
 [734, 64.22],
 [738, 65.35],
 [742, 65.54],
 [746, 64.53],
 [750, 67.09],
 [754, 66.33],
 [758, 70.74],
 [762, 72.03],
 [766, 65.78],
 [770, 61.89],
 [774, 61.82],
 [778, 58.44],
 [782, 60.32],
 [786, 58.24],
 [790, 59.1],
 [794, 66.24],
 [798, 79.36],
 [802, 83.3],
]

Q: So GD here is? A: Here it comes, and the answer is 130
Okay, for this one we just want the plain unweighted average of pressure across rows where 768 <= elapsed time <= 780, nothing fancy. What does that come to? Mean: 61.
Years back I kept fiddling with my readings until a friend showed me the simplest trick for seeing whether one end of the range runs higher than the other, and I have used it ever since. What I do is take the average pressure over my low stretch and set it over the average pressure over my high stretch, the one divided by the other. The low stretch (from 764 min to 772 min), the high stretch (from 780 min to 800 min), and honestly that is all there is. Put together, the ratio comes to 0.99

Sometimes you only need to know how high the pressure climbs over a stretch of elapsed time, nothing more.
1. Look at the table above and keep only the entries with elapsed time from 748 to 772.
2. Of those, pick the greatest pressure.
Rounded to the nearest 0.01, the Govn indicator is 72.03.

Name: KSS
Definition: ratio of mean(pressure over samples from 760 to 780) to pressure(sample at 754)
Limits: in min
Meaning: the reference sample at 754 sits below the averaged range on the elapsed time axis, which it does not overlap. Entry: 0.96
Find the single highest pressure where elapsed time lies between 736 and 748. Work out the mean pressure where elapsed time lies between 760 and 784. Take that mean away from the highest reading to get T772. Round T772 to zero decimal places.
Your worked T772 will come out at 2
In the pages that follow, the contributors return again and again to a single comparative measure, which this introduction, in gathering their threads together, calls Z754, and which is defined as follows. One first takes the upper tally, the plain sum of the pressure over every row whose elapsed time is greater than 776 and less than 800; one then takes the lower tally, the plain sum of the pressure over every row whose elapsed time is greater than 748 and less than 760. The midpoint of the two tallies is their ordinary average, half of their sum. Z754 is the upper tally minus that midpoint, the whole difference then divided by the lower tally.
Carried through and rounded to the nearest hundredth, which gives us 0.43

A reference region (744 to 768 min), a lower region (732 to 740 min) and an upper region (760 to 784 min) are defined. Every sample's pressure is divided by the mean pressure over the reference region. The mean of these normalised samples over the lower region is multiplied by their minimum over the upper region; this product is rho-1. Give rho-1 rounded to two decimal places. 0.82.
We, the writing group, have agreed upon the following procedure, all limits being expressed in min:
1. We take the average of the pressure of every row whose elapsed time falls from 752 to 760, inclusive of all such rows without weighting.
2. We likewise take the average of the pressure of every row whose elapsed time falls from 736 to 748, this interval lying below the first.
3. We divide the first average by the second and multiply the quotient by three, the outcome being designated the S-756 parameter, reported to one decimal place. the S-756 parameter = 3.2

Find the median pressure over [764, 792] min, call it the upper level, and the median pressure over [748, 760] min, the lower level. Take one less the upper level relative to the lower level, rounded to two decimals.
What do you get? 0.10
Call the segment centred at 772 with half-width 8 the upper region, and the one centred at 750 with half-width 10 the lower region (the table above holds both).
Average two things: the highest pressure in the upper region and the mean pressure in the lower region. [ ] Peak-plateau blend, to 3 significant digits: 66.3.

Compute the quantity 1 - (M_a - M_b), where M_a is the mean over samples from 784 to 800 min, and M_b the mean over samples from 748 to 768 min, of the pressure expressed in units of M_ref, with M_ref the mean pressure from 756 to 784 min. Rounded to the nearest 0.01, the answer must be 1.04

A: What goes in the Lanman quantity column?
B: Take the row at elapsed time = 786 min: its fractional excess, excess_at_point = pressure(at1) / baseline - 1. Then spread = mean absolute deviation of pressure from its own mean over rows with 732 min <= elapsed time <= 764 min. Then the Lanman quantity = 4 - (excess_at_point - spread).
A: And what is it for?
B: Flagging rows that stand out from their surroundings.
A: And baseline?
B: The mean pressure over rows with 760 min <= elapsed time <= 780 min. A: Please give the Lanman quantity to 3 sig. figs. 6.32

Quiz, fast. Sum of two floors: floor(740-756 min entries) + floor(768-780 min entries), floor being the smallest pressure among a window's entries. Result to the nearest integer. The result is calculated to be 123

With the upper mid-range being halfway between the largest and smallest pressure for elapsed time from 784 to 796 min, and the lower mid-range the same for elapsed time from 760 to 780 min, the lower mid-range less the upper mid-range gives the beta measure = 3.0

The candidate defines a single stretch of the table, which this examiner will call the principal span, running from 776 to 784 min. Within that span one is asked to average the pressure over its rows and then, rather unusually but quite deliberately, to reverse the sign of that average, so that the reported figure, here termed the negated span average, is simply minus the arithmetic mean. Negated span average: -59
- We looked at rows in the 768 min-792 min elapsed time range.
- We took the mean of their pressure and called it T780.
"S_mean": 60.0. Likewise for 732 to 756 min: 65.5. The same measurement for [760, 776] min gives 65.4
